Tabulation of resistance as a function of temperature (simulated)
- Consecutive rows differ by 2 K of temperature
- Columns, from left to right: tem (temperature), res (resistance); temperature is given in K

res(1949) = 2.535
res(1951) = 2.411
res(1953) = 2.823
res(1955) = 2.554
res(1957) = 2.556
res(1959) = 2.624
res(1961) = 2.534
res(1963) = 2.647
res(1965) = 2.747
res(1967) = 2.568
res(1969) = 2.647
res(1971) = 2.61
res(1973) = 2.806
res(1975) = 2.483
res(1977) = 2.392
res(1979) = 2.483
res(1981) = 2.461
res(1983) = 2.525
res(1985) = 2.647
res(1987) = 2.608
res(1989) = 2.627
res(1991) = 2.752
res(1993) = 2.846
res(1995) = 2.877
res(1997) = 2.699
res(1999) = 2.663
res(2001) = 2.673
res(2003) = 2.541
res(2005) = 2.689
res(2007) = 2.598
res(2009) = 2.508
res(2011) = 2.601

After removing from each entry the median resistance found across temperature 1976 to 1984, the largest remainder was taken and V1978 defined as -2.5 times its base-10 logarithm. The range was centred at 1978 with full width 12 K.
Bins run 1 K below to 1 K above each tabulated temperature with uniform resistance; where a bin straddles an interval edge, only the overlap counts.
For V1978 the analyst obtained 1.19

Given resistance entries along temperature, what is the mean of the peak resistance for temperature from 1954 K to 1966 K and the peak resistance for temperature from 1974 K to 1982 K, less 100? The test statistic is -97.4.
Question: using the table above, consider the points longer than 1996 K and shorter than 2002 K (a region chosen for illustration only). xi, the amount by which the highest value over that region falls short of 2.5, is -0.20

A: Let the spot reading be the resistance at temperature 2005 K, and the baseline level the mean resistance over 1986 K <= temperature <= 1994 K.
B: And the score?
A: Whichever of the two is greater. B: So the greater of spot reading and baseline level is 2.71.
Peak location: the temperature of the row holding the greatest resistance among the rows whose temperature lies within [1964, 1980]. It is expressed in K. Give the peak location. 1973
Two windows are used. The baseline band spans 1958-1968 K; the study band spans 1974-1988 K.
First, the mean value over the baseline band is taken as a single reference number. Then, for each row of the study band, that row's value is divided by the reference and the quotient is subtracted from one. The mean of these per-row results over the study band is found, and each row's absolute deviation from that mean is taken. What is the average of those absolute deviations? 0.0259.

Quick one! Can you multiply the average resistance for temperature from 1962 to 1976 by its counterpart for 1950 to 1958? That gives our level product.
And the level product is 6.84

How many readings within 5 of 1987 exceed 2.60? 4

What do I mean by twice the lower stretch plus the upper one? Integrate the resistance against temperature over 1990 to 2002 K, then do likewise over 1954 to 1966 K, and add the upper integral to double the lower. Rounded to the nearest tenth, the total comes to 95.7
